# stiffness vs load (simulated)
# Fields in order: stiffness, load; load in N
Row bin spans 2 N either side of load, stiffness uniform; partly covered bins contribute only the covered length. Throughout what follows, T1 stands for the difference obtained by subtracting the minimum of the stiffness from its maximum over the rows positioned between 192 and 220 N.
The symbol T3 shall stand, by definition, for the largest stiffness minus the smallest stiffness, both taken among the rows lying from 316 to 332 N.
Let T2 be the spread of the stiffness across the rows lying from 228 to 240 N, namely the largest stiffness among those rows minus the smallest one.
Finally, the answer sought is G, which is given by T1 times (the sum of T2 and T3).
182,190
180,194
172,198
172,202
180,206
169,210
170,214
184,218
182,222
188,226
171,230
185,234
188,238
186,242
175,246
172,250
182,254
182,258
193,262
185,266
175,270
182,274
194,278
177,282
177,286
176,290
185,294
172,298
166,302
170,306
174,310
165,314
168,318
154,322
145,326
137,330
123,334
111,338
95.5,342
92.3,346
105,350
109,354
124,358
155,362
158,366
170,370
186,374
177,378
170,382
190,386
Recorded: 720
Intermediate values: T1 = 15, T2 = 17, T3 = 31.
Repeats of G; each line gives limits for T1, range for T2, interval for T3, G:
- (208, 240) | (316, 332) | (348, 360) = 950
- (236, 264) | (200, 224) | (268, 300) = 777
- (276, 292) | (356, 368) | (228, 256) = 918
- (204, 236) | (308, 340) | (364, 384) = 1729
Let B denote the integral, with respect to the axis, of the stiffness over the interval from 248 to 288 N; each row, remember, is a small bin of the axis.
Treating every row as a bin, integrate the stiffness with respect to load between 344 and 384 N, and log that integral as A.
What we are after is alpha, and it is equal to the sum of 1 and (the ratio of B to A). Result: 2.3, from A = 5785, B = 7276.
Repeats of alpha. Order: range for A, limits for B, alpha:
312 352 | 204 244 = 2.4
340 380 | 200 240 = 2.3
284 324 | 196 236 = 2.0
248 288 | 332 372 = 1.7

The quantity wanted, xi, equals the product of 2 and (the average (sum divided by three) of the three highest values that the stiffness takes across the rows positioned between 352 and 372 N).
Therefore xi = 322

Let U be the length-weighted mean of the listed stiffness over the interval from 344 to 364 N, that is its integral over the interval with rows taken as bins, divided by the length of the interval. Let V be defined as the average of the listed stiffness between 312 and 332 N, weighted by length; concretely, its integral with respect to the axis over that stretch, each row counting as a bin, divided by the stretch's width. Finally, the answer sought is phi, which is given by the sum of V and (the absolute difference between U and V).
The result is 191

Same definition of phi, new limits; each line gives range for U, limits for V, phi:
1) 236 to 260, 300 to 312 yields 181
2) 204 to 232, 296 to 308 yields 178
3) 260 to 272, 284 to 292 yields 184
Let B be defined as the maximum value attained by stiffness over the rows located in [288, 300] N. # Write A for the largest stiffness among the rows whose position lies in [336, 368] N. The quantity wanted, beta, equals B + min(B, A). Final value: 343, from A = 158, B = 185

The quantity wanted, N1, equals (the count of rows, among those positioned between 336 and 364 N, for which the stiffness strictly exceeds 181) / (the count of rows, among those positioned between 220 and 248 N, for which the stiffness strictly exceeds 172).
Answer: 0.00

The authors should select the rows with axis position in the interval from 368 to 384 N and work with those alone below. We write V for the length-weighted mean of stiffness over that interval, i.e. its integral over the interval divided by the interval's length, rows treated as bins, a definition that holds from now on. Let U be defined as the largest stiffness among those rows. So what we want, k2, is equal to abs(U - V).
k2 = 10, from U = 186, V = 176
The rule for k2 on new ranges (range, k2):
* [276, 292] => 13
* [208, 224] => 8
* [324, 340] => 16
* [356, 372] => 18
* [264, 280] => 10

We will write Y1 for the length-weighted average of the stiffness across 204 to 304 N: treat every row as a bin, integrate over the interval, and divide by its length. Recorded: 180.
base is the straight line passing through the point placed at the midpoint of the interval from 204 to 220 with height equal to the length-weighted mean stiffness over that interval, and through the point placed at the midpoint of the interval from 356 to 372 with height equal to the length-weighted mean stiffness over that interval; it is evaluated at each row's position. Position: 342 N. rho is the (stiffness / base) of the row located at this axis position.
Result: 0.62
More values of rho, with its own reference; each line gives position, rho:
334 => 0.79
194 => 1.01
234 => 1.07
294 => 1.14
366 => 1.04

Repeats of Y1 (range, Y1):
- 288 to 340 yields 157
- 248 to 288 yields 182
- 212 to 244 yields 182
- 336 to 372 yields 124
